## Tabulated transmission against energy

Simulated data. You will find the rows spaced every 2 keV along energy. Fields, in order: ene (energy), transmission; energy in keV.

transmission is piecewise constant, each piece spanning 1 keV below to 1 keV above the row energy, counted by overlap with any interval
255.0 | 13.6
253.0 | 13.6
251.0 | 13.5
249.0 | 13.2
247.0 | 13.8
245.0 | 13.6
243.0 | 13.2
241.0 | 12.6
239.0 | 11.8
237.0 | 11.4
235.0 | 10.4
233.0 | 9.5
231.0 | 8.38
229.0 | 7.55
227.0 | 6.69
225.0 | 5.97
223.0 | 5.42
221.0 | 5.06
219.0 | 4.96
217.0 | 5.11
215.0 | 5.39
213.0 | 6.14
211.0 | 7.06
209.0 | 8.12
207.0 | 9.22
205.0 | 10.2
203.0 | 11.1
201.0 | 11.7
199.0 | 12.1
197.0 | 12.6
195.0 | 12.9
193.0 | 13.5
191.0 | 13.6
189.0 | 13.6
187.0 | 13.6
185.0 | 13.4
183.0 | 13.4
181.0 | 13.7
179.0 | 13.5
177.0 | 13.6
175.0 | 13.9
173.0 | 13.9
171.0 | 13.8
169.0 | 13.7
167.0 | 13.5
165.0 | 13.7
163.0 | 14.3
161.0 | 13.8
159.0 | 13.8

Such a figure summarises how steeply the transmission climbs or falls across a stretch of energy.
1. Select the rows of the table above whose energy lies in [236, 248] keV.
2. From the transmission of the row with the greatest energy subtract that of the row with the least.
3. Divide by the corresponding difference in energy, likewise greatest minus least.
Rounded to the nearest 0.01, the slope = 0.24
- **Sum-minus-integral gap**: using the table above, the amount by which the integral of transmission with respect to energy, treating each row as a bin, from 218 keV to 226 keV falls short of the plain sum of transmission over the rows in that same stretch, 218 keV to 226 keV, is -21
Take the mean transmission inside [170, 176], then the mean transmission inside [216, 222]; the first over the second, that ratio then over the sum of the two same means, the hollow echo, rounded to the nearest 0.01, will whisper 0.15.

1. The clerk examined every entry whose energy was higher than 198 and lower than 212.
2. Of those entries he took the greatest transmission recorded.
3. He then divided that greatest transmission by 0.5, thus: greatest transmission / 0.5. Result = 24.2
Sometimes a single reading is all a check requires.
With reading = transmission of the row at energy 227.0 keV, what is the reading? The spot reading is 6.69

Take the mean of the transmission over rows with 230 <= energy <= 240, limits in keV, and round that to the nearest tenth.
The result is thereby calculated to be 10.3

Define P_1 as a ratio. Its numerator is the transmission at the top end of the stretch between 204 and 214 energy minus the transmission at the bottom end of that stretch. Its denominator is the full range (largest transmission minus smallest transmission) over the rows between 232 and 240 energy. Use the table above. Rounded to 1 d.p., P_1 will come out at -1.8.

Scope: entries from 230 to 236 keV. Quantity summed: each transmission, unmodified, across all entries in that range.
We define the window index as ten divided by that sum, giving 0.354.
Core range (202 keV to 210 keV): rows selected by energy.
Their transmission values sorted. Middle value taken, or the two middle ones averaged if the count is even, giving 9.7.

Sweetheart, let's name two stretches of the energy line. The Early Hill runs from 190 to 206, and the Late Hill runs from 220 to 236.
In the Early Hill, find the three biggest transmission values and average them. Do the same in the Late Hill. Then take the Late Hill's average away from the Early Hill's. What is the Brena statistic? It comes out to 4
